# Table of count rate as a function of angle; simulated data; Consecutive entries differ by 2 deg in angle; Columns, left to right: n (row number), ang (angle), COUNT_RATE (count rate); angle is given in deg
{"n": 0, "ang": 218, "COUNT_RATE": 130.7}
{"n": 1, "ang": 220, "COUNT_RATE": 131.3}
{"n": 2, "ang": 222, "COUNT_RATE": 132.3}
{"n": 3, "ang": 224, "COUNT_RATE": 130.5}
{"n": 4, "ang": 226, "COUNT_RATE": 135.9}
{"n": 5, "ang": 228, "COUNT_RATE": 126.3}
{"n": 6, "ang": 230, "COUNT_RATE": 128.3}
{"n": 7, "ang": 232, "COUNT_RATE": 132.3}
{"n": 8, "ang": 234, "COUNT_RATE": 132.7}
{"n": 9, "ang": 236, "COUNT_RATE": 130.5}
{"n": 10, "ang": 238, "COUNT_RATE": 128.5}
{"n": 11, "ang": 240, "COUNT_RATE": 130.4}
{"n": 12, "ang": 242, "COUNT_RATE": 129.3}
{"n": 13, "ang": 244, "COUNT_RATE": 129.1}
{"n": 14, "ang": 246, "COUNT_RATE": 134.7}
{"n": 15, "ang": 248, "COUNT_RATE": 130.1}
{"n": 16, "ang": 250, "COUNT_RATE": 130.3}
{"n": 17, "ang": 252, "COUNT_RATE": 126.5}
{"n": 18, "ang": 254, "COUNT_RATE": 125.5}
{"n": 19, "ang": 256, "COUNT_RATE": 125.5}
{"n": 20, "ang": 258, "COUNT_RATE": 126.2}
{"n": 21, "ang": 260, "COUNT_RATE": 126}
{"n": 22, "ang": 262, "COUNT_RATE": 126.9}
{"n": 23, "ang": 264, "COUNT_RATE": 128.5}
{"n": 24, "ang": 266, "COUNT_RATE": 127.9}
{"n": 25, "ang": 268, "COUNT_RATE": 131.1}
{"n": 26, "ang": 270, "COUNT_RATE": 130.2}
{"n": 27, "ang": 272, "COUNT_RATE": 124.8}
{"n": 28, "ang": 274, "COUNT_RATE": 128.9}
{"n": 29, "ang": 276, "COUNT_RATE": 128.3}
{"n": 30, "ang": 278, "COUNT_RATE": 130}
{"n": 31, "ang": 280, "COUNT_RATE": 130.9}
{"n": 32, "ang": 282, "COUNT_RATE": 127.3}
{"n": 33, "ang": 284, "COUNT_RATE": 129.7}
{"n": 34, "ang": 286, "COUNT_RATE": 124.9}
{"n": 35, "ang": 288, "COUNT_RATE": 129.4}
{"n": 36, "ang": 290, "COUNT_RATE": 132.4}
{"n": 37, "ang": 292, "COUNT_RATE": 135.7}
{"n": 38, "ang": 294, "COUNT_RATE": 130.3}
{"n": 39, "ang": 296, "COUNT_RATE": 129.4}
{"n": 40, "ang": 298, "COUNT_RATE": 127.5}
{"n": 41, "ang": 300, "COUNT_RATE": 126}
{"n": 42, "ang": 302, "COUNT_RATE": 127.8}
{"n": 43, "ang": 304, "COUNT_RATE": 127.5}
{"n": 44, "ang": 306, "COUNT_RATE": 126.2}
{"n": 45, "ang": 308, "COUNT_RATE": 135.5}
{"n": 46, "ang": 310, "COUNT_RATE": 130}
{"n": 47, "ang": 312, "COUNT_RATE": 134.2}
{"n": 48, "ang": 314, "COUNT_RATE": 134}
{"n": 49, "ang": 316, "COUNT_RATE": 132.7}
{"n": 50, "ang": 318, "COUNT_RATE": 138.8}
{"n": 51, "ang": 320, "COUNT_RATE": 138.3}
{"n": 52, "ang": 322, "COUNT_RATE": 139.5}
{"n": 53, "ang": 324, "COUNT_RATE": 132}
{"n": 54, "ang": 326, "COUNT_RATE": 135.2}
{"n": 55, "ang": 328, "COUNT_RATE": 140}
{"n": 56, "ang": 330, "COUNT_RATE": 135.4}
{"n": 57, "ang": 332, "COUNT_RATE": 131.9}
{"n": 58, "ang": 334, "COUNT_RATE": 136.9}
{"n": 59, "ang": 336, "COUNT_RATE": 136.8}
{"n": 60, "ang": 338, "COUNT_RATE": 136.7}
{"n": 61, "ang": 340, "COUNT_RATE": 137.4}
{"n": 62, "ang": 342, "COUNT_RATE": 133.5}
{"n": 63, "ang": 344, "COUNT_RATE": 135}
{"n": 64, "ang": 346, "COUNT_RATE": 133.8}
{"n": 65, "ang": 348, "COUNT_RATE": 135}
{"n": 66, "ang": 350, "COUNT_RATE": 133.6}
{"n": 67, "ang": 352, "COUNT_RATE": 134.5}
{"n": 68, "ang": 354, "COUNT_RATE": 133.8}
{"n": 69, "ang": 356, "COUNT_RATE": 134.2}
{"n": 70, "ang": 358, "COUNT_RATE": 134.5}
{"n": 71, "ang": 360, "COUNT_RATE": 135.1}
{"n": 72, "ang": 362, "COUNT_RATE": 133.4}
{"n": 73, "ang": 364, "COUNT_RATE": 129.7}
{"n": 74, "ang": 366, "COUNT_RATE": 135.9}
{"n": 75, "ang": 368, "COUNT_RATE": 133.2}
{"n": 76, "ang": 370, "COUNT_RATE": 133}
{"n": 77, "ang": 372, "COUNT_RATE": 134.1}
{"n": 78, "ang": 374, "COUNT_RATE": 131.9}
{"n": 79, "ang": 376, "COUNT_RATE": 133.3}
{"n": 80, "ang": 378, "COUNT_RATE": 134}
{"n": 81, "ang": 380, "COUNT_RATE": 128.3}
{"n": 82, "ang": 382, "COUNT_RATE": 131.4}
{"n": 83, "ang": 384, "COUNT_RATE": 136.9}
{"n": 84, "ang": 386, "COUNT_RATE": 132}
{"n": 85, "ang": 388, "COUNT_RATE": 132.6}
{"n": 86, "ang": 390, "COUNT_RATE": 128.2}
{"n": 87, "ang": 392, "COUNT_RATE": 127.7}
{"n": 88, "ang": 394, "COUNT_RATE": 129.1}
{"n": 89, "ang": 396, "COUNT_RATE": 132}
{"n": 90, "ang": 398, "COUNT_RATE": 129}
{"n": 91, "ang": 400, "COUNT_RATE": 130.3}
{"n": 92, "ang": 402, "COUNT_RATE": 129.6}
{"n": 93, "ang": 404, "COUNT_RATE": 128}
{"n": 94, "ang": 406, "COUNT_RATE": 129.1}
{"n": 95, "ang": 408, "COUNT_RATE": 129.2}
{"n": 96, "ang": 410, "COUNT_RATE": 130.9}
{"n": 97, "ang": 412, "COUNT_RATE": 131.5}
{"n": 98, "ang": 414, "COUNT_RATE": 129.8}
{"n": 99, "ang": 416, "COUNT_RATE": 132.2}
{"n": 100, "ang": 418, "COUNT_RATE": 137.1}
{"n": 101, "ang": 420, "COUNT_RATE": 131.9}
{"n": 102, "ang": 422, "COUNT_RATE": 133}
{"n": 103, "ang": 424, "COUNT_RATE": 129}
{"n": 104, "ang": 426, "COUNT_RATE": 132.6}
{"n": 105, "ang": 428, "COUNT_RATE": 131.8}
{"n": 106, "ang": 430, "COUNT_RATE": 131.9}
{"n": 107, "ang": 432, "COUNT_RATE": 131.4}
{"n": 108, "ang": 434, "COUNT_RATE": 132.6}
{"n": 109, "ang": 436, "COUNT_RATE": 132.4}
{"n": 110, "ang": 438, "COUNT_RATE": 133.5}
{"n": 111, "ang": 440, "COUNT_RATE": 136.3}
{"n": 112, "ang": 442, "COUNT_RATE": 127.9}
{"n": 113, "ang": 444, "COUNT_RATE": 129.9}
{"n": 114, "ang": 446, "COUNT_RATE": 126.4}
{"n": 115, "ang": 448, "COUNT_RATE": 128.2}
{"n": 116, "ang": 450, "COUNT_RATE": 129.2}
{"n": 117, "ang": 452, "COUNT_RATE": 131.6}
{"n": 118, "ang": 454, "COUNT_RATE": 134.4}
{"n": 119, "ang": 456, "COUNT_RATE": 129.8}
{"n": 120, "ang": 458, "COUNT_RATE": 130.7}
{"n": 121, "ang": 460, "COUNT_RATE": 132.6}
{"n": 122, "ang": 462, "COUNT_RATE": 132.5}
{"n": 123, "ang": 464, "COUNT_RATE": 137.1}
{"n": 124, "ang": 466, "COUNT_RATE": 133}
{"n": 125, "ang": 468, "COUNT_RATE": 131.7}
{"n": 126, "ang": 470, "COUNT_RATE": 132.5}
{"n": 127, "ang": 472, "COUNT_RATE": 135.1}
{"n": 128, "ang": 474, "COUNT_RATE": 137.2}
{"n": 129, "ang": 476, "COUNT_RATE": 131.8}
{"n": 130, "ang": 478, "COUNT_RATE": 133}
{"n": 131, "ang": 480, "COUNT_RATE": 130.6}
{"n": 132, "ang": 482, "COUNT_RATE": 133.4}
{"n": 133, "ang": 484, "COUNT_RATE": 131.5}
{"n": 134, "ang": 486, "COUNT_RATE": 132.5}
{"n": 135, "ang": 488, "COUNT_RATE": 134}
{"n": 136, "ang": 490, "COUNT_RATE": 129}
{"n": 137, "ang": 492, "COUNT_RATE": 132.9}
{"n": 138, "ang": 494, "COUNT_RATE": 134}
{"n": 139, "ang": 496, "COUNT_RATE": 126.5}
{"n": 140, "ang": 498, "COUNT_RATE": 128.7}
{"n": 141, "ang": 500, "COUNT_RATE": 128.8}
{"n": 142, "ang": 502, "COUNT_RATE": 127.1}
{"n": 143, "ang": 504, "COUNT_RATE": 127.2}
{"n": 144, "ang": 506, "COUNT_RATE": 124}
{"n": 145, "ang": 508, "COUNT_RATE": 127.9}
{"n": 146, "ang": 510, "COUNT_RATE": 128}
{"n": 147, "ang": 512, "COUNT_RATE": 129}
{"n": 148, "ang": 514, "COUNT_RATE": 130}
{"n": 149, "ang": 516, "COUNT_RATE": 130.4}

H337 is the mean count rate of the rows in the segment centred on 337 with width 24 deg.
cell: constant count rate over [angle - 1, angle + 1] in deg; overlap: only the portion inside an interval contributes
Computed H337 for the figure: 136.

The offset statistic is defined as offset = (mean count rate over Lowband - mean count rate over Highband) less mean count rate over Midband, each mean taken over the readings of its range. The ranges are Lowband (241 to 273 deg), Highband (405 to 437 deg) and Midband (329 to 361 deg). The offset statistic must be -138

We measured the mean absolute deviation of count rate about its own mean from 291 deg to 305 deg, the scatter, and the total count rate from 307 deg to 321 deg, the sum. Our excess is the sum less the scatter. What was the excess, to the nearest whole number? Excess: 941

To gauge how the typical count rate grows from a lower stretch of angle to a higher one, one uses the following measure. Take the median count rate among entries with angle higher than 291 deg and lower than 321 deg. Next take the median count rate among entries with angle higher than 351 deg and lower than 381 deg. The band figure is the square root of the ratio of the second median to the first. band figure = 1.01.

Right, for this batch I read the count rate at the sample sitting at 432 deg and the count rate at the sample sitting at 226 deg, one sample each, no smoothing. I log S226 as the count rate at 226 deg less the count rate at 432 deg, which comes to 4.5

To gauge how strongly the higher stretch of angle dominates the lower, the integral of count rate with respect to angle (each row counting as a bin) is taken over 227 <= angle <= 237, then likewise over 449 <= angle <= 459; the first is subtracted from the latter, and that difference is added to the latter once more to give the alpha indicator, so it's 1323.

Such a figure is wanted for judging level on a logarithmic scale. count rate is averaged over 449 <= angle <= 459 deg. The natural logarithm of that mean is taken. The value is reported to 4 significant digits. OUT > 4.876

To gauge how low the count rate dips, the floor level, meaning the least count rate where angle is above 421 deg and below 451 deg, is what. 126.4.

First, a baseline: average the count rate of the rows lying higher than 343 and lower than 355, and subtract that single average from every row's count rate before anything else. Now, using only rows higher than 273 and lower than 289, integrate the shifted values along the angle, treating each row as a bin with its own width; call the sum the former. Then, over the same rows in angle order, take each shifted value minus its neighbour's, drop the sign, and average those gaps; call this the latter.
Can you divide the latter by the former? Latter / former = -0.03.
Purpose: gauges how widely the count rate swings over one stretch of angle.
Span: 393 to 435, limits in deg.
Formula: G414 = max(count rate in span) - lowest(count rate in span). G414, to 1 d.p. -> 9.1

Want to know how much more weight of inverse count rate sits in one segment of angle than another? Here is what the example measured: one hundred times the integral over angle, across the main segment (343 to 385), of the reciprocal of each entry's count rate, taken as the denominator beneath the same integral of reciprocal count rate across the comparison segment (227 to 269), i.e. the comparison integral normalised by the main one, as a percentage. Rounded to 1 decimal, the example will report 103.6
